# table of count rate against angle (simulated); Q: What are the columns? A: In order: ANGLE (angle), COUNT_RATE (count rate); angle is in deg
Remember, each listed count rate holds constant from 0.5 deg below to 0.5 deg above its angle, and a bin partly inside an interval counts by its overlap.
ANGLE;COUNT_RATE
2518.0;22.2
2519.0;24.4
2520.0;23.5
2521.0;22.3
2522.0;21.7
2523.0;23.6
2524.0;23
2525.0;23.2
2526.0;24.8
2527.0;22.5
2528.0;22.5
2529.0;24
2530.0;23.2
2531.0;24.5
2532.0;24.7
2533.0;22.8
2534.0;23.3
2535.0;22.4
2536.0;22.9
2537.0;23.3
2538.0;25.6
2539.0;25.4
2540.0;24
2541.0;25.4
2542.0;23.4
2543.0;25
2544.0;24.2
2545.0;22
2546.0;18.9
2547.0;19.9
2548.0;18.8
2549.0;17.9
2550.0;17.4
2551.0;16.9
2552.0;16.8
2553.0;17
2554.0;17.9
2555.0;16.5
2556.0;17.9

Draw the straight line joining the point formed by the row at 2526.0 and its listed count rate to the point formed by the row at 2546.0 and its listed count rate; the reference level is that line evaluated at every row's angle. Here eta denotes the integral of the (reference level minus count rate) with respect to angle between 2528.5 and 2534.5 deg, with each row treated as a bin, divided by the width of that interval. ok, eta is -0.6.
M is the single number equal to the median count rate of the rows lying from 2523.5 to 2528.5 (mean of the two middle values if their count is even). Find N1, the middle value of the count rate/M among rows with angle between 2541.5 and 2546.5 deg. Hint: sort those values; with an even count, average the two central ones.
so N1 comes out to 1.02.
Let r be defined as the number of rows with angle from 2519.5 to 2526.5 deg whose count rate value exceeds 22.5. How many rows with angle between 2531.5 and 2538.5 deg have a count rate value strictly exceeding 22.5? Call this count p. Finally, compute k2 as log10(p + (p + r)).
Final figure 1.23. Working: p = 6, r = 5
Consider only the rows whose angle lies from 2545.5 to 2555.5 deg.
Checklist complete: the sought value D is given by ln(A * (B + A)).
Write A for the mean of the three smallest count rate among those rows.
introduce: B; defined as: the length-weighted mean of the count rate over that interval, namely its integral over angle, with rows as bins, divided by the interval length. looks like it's 6.36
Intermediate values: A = 16.7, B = 17.8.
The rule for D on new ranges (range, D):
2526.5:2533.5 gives 6.95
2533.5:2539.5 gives 6.97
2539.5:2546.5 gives 6.87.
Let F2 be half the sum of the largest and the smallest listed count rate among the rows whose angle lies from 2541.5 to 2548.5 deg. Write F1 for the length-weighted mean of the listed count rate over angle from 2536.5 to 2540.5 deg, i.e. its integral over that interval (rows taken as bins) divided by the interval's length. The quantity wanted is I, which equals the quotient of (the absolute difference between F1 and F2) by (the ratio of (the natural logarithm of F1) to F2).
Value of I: 18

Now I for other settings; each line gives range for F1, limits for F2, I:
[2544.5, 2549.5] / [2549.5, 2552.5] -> 14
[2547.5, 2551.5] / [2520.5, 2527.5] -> 44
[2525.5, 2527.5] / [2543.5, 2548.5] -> 15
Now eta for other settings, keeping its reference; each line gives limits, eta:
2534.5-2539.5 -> -2.4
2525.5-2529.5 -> 0.9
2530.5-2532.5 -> -1.4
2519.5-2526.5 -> 2.5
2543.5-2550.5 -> -1.3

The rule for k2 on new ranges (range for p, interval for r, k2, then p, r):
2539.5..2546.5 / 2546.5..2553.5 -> 1.00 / 5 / 0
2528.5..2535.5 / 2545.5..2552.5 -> 1.08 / 6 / 0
